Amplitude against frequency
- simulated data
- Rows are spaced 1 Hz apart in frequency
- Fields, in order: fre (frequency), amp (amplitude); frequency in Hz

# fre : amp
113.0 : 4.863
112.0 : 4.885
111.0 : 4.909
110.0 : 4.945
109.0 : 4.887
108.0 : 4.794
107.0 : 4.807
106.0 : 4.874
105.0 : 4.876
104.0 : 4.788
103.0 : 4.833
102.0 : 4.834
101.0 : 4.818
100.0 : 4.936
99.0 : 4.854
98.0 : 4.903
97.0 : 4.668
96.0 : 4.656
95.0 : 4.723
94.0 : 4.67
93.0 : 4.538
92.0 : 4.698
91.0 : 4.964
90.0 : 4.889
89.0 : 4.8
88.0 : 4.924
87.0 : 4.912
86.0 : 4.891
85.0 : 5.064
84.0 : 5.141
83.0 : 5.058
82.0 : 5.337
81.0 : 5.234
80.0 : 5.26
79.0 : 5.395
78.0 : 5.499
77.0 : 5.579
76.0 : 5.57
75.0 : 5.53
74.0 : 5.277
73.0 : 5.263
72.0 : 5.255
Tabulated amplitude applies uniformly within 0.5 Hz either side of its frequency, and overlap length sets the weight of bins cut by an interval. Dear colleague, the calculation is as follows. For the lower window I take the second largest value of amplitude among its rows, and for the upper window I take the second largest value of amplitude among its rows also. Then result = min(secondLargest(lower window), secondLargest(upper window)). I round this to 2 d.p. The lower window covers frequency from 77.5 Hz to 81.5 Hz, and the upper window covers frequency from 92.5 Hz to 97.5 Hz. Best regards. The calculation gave 4.67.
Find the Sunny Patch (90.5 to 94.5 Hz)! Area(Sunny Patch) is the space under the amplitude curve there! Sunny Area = 18.9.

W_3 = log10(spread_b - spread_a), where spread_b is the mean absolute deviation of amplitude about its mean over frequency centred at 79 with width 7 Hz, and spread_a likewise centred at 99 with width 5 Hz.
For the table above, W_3 -1.35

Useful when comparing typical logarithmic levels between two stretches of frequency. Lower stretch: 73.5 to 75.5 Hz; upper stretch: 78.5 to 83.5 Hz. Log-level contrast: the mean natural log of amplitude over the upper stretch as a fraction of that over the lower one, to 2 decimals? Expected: 0.98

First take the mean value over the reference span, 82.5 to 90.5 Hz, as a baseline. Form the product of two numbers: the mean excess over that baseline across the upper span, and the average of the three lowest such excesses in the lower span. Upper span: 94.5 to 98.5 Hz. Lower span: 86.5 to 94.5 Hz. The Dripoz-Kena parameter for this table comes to 0.072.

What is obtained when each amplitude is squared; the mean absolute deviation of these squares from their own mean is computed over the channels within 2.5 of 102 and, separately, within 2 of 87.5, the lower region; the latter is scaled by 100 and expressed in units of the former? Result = 108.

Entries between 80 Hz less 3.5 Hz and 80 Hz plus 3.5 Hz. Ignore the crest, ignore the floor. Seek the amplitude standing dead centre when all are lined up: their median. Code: 5.34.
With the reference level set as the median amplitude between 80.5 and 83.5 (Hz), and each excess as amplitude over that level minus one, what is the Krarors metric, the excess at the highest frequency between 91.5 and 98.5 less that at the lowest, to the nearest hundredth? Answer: 0.04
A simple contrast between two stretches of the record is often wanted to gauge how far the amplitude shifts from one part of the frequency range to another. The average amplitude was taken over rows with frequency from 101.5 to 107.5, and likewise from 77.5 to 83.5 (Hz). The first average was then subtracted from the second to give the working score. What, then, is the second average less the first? 0.46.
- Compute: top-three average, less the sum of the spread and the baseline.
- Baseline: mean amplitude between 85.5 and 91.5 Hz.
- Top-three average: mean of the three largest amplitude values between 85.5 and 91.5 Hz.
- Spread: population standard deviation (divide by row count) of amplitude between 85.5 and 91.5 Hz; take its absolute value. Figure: -0.01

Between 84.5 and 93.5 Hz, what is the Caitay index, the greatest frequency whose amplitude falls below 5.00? 93.0 Hz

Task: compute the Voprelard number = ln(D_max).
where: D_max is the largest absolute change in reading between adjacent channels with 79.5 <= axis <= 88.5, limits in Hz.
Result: -1.28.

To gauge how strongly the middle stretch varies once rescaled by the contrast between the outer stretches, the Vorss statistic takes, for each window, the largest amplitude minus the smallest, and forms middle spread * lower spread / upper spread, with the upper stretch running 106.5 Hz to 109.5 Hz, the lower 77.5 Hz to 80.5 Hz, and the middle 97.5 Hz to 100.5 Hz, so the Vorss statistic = 0.21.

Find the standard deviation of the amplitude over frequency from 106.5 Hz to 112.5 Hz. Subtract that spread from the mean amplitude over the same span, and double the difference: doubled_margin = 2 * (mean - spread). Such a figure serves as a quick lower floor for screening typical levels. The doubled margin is 9.6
